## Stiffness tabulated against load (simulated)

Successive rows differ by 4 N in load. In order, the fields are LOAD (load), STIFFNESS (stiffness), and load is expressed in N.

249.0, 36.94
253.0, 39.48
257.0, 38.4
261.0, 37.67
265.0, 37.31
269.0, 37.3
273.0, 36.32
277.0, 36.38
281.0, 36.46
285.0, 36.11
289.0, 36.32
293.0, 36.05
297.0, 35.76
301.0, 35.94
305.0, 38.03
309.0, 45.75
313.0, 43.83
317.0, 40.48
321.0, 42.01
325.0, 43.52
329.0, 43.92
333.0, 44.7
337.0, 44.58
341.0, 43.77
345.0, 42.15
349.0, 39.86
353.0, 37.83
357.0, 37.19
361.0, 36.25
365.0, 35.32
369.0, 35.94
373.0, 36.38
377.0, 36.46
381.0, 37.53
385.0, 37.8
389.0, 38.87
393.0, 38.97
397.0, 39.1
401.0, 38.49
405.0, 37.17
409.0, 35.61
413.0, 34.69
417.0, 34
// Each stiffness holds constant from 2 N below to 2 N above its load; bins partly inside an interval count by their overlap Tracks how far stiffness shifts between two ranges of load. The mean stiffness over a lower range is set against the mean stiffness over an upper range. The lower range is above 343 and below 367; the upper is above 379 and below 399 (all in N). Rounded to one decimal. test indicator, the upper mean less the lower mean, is 0.4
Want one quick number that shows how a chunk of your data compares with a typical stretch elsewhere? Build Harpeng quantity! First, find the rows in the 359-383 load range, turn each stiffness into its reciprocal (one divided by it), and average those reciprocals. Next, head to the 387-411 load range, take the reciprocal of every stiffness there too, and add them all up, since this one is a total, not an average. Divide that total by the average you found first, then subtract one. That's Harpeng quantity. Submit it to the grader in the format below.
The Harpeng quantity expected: 4.7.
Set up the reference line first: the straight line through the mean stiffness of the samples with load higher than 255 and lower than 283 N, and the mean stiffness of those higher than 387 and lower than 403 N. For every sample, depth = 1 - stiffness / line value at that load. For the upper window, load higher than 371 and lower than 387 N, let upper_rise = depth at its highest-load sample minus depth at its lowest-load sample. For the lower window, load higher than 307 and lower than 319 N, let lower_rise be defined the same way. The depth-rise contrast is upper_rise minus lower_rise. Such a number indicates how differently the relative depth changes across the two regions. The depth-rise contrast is -0.18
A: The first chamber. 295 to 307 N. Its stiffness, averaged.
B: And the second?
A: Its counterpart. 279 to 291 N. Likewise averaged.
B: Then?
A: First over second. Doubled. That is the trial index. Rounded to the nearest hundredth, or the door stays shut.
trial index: 2.02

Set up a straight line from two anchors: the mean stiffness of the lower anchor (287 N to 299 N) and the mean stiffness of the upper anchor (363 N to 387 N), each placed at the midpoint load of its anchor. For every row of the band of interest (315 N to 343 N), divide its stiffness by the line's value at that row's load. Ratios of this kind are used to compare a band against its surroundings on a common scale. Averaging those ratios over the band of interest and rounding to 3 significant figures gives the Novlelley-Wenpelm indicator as 1.19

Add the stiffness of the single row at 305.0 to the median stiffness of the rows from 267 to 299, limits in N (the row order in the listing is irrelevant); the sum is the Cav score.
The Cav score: 74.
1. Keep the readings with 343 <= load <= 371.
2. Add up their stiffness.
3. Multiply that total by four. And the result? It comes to 1058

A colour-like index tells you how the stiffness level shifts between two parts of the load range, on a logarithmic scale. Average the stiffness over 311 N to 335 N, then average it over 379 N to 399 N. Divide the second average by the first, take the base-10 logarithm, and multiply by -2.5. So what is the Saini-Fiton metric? 0.12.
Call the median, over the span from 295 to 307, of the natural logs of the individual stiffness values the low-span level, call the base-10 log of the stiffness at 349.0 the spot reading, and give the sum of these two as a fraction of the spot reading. 3.24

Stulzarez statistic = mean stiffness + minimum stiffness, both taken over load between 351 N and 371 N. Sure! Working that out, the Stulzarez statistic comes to 72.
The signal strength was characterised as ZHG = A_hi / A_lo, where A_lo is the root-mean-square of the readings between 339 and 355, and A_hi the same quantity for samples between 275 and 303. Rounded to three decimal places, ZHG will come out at 0.882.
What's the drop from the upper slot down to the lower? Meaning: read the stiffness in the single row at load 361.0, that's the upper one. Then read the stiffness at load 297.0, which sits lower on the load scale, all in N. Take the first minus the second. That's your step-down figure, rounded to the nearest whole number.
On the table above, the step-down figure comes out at 0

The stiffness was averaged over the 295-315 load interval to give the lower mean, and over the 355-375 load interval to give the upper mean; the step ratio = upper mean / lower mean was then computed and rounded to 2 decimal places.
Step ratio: 0.91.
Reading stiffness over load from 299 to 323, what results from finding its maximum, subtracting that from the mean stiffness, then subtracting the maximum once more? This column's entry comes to -50.5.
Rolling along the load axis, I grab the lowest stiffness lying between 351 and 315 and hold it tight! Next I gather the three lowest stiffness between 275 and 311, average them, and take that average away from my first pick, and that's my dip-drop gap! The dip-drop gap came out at 3.9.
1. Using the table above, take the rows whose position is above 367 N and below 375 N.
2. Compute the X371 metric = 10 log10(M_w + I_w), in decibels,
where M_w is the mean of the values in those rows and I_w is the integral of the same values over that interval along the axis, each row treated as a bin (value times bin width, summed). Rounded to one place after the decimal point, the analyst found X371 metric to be 25.1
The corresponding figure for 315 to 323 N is 25.7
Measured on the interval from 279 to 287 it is 25.1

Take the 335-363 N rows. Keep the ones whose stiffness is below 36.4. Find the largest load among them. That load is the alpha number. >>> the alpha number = 361.0 N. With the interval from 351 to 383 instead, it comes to 373.0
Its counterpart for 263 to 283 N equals 277.0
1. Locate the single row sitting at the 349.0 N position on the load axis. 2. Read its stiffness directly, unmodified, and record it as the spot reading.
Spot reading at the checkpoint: 39.86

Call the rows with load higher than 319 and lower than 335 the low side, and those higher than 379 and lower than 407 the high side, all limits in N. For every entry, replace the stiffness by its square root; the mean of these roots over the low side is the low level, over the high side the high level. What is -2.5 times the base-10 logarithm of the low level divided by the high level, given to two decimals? -0.07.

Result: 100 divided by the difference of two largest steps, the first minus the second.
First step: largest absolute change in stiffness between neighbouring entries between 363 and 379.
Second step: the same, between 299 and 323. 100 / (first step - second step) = -14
